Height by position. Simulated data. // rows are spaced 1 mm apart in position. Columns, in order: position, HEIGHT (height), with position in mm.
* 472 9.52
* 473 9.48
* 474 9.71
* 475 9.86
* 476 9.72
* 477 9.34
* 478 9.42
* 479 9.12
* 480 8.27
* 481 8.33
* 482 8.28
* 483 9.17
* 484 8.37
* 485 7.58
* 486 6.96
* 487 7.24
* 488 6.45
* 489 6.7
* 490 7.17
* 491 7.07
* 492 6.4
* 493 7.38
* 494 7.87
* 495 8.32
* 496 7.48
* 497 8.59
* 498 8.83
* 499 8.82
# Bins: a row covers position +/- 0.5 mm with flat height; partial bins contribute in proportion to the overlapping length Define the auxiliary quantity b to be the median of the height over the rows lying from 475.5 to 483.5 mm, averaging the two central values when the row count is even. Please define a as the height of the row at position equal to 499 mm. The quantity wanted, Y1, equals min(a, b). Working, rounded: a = 8.82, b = 9.1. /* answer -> 8.8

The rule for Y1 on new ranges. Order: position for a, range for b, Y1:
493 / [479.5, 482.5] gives 7.4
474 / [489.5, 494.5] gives 7.2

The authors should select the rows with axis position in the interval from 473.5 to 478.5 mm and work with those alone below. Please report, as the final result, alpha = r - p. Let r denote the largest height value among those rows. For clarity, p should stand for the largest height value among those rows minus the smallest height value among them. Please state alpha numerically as 9.3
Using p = 0.52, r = 9.86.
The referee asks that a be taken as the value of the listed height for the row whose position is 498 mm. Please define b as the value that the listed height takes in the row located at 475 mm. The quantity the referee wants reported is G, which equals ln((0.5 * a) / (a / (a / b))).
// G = -0.80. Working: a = 8.83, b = 9.86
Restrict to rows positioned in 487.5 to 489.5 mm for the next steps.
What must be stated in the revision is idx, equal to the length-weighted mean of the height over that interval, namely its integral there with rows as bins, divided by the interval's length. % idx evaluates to 6.6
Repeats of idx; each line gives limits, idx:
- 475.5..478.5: 9.5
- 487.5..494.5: 7.0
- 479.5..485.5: 8.3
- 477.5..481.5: 8.8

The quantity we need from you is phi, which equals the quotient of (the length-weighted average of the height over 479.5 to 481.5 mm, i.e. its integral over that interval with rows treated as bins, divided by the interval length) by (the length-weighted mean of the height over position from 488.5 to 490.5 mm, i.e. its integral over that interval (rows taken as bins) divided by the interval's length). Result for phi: 1.20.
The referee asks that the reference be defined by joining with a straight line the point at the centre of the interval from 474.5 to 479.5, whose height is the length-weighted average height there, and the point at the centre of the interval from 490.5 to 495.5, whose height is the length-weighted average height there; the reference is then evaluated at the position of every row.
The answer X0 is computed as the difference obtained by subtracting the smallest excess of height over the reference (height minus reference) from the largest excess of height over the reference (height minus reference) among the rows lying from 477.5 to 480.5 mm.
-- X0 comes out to 0.9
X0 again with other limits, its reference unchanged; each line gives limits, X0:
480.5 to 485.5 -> 1.3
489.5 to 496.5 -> 2.3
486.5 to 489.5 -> 0.7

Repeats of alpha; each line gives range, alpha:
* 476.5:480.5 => 8.3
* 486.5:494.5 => 6.4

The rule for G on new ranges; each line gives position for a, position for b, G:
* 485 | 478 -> -0.91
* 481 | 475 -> -0.86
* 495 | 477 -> -0.81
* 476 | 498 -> -0.60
